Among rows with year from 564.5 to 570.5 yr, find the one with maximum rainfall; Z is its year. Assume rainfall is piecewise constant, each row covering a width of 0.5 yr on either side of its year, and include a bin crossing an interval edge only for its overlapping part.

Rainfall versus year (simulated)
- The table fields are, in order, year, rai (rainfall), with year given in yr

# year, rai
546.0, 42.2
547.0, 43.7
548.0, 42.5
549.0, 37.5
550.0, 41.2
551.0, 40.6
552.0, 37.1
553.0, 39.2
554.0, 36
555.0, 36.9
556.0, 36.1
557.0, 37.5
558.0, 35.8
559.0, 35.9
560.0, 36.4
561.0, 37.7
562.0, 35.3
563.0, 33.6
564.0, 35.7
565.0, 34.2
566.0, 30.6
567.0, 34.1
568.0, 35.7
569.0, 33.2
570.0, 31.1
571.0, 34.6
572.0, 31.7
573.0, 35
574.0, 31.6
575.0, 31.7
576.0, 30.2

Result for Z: 568.0 yr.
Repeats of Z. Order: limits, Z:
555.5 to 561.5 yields 561.0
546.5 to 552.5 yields 547.0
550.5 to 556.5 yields 551.0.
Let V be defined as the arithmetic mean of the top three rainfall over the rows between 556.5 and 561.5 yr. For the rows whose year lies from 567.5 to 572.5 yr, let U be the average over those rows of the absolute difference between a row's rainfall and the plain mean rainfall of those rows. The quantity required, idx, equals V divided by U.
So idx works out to 25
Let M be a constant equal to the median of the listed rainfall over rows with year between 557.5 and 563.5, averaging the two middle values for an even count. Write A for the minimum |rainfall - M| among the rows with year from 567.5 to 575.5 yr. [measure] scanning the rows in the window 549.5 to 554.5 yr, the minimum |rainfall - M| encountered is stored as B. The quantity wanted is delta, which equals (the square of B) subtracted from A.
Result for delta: 0.13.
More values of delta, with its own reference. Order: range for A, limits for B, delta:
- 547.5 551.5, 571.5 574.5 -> 0.93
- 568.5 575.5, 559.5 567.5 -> 0.83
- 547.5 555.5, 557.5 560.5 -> 0.15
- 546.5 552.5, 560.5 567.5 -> 1.23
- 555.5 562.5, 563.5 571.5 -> 0.03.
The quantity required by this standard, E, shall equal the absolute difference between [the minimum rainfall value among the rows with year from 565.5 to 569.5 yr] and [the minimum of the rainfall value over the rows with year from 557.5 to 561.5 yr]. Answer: 5.2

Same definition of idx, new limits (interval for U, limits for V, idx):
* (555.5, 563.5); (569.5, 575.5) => 38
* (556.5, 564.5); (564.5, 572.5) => 38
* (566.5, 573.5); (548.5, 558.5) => 29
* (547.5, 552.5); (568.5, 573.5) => 17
